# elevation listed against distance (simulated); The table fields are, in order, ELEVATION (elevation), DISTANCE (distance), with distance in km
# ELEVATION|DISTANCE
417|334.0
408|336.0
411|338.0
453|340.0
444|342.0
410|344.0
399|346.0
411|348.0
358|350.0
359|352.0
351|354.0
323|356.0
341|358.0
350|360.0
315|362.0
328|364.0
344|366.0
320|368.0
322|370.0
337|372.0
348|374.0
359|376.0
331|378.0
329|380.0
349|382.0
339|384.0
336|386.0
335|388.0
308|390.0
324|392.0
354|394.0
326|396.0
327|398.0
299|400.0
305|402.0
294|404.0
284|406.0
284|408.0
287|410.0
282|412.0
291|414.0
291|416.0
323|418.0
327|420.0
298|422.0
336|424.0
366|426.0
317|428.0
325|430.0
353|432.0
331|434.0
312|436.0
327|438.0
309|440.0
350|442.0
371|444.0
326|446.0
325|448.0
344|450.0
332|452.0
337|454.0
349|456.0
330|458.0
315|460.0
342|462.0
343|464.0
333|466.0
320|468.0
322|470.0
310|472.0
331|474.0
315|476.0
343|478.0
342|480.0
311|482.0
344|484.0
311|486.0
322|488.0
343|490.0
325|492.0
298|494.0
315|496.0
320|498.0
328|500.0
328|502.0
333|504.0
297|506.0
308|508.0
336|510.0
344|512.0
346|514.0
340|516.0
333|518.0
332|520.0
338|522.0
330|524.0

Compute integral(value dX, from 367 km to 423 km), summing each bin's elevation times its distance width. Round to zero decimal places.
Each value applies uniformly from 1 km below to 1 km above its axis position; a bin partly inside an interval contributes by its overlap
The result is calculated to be 17818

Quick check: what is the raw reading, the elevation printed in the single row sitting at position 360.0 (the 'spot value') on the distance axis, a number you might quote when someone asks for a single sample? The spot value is 350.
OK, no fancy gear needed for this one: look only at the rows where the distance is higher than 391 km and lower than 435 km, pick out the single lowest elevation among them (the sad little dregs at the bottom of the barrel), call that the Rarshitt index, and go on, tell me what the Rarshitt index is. 282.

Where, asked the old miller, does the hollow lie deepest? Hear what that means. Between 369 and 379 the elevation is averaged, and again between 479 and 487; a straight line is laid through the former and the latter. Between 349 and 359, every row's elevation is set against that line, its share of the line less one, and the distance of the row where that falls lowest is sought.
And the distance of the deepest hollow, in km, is 356.0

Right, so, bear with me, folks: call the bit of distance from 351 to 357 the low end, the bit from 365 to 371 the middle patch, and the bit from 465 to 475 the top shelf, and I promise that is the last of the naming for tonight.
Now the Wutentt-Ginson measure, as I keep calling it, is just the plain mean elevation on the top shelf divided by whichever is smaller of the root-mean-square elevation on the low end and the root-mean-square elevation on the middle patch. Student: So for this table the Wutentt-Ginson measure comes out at 0.98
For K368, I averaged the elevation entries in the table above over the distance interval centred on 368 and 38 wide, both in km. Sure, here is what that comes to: 339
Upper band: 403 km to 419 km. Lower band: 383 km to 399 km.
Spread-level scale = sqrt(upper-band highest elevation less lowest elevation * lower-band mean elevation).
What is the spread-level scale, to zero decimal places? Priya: 117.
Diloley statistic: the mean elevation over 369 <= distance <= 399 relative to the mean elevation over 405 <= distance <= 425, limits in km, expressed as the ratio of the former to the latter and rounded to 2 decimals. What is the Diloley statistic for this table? 1.12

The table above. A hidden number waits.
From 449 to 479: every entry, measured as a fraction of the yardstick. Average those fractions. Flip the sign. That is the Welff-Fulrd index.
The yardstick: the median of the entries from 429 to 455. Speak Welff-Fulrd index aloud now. -1.00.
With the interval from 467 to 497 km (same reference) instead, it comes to -0.98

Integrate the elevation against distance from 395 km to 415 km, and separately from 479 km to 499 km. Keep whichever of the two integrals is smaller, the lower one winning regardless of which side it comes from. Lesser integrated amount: 5958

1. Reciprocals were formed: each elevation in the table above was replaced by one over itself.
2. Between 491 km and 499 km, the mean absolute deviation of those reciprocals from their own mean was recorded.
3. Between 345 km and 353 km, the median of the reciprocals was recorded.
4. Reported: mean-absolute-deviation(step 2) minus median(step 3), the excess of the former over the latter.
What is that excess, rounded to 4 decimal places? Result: -0.0026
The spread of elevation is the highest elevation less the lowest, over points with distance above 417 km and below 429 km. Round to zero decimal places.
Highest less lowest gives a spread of 68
